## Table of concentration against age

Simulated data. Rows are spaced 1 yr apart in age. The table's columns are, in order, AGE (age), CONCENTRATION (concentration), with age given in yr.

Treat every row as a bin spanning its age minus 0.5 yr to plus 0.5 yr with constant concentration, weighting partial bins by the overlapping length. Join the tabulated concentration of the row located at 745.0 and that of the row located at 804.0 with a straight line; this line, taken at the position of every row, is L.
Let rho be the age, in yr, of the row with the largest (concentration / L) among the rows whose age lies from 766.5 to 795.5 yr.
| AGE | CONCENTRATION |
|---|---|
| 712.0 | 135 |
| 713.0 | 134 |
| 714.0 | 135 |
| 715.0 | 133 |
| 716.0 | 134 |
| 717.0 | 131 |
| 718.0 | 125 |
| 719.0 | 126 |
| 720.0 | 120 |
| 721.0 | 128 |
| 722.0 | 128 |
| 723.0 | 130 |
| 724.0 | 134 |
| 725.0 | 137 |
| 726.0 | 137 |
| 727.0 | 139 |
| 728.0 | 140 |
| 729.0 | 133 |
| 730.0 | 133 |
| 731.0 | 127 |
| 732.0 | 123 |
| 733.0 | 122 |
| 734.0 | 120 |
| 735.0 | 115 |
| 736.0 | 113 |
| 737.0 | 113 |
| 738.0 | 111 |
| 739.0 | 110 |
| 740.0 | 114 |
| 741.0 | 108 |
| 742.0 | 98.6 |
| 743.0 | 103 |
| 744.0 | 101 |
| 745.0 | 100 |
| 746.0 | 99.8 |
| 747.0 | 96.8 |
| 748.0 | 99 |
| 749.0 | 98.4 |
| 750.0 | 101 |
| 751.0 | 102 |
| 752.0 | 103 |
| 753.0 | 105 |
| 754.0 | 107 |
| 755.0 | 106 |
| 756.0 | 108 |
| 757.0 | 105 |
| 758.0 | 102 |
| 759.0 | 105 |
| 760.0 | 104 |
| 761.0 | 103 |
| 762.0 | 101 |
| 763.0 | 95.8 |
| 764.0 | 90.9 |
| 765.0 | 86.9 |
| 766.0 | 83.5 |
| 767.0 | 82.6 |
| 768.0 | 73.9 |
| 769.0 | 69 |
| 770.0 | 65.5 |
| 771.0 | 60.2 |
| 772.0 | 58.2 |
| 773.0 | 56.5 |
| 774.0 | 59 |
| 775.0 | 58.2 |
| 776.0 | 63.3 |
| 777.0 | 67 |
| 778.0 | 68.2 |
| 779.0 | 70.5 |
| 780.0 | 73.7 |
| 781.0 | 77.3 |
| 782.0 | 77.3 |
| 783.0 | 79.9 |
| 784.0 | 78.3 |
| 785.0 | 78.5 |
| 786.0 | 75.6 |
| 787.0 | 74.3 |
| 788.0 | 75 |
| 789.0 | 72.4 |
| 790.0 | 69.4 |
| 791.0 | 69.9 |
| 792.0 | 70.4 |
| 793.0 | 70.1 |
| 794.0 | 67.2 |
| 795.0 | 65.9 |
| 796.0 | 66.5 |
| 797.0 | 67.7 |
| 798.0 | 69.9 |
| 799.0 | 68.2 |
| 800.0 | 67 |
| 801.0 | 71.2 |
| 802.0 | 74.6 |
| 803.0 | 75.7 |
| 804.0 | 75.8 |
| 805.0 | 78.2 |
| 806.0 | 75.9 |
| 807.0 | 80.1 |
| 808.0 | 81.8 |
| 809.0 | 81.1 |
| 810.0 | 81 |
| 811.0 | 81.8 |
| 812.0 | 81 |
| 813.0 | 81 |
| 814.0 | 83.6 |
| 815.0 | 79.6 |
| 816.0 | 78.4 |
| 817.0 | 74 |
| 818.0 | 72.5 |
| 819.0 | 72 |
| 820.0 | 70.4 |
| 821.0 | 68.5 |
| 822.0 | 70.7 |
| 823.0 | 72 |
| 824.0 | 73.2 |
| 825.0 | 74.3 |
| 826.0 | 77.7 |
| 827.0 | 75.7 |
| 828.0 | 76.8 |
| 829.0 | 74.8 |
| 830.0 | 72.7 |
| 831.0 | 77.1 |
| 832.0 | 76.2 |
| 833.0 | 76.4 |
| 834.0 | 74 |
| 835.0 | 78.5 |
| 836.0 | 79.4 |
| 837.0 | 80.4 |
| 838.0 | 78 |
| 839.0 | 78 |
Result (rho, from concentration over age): 783.0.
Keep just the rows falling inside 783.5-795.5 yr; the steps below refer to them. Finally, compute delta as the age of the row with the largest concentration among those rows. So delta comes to 785.0 yr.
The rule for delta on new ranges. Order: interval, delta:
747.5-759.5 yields 756.0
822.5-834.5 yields 826.0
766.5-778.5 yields 767.0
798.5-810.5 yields 808.0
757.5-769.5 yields 759.0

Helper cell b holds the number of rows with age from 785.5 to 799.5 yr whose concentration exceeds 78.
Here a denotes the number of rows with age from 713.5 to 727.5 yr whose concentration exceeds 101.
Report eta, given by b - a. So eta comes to -14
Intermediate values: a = 14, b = 0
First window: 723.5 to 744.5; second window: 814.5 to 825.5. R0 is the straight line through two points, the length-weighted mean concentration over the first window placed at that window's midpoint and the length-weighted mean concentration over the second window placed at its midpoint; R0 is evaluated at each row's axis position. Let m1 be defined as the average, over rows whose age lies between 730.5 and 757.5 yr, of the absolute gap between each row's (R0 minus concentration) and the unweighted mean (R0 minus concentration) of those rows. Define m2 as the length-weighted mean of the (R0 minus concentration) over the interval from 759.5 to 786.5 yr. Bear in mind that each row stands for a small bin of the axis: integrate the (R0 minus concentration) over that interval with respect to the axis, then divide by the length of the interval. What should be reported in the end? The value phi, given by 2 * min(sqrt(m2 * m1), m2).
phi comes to 21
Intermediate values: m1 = 4.9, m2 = 22.9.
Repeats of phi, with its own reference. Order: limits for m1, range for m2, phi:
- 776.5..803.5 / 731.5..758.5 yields 10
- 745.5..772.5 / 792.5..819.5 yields 12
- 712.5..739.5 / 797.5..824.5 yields 5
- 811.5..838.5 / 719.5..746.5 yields 2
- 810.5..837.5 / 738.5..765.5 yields 12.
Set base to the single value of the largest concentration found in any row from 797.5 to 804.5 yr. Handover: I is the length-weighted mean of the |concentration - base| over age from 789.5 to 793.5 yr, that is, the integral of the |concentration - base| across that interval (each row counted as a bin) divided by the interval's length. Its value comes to 6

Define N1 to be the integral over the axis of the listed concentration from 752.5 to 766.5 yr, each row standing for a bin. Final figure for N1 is 1403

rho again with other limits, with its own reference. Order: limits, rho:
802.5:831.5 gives 831.0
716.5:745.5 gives 728.0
